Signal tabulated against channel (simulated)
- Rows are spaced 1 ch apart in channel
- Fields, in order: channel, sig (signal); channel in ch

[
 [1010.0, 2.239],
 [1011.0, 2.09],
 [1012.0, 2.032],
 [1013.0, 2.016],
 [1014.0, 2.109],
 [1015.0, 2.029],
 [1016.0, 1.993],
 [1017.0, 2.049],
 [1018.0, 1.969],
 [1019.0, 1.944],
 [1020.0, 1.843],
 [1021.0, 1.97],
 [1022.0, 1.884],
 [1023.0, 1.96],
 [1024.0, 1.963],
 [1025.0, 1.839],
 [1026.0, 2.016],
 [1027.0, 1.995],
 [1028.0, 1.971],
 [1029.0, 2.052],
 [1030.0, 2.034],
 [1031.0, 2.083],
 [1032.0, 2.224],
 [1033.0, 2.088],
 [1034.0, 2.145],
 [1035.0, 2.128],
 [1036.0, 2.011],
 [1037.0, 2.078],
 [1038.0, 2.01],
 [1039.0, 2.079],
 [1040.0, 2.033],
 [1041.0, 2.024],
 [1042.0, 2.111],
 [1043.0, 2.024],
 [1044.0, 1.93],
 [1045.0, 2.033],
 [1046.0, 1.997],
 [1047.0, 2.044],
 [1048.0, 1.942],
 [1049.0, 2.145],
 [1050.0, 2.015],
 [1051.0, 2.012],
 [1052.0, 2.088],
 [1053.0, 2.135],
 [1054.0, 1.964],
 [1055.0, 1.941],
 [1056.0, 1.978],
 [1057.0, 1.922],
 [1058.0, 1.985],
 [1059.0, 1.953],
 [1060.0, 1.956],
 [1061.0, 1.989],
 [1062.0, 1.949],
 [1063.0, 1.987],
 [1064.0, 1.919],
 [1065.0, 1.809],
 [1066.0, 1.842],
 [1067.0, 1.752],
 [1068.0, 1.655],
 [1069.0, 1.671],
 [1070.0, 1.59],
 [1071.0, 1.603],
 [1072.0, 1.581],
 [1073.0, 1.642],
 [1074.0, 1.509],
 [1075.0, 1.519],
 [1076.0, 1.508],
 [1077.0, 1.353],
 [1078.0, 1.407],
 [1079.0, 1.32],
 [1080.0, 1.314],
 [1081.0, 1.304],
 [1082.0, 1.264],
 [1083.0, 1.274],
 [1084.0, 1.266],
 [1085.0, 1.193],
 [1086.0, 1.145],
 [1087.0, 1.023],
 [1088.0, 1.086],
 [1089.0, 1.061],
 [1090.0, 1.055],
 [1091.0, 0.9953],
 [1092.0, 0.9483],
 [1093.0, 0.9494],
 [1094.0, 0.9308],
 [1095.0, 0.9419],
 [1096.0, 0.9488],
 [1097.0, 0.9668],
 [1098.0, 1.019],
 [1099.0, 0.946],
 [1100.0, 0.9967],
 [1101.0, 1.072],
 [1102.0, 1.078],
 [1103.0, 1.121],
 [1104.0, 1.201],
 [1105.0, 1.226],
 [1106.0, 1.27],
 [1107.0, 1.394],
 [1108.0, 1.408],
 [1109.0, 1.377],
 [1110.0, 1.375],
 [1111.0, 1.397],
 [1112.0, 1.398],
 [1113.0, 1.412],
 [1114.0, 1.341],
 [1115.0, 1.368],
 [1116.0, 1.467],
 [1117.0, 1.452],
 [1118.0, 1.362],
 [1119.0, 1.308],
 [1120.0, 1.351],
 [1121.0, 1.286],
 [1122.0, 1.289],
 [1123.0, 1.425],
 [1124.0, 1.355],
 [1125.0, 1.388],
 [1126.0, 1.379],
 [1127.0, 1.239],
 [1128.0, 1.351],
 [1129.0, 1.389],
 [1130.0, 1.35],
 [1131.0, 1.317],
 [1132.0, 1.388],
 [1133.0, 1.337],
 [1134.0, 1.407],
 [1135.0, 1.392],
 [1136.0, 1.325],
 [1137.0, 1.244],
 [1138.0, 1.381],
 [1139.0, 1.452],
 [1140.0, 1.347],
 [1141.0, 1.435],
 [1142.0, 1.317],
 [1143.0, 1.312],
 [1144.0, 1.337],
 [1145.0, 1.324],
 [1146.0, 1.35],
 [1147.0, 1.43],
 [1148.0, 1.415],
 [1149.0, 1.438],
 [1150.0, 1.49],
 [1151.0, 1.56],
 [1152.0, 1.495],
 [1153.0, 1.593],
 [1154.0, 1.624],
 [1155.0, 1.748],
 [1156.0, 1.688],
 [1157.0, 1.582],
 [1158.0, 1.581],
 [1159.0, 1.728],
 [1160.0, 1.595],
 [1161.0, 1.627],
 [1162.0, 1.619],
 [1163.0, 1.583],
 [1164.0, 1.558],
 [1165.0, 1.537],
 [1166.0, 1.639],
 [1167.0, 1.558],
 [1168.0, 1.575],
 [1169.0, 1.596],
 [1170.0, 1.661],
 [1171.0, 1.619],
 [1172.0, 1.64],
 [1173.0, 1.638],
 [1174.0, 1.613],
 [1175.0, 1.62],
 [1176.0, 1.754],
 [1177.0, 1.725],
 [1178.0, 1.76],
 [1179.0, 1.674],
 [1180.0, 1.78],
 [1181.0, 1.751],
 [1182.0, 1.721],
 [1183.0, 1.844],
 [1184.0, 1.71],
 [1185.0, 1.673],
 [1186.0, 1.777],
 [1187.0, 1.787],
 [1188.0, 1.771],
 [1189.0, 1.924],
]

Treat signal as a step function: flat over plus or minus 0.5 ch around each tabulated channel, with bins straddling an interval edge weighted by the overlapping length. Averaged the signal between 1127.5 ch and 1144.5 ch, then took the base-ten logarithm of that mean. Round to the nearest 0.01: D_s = 0.13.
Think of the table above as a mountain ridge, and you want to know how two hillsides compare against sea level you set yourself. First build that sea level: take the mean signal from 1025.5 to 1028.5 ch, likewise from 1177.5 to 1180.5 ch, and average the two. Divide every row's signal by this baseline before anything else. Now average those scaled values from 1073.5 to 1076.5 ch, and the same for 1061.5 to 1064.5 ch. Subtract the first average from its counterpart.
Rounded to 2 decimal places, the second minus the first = 0.24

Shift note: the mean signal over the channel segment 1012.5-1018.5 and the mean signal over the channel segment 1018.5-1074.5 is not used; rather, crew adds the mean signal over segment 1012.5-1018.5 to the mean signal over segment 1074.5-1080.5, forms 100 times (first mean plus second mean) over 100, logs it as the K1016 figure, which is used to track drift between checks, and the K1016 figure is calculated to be 3.4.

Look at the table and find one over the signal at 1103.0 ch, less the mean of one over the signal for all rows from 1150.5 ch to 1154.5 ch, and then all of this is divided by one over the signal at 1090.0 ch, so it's 0.27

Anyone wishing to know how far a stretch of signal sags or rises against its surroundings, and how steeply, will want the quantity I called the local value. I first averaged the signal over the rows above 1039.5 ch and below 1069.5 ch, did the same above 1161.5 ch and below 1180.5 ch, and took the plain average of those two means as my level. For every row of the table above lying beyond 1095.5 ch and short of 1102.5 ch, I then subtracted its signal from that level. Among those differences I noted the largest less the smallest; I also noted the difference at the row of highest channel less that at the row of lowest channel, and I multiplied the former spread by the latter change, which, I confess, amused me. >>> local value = -0.02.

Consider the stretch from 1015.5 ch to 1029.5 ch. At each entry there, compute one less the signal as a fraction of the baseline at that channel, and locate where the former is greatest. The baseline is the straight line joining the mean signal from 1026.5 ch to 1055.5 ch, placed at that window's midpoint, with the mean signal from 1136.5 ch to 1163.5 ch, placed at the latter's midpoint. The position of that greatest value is 1020.0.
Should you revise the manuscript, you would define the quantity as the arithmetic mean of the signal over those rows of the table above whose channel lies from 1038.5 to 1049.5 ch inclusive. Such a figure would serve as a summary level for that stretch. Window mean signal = 2.03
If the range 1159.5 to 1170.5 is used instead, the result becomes 1.60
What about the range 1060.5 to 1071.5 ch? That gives 1.80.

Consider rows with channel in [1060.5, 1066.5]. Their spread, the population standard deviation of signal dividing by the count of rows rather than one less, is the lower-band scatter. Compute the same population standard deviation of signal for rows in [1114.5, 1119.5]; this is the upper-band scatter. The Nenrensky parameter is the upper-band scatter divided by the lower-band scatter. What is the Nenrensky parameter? 0.9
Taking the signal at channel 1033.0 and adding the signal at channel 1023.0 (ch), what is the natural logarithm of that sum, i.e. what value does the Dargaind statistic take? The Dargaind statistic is 1.40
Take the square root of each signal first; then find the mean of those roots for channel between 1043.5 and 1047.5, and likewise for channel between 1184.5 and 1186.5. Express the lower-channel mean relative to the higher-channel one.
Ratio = 1.08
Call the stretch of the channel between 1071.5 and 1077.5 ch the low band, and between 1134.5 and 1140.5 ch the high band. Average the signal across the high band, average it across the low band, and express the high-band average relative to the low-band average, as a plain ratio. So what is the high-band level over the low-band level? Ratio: 0.89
